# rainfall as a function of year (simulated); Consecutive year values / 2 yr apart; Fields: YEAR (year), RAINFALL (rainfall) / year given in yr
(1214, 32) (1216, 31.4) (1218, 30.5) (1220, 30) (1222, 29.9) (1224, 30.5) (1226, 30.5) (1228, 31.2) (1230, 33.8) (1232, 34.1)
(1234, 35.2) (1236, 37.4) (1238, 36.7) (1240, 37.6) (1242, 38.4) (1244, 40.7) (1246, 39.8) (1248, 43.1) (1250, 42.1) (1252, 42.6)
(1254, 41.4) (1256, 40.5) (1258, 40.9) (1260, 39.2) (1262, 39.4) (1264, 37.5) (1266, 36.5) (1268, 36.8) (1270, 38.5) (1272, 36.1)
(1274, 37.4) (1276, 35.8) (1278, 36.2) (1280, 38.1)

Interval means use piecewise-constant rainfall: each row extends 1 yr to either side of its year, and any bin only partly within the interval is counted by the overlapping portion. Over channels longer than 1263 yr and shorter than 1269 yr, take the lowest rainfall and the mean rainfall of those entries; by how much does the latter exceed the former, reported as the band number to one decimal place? 0.4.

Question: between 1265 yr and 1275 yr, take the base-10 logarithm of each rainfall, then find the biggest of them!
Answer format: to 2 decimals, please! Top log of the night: 1.59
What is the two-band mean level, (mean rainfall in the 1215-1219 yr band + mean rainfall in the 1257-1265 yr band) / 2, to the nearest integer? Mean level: 35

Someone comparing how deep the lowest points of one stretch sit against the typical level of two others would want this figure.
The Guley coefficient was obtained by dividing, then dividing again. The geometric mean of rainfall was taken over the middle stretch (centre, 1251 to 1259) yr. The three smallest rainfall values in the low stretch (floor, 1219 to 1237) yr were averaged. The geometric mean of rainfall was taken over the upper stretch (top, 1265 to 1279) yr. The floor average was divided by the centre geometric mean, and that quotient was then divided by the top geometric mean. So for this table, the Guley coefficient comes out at 0.0198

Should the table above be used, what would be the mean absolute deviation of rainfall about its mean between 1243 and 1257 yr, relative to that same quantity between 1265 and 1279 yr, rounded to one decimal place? 1.4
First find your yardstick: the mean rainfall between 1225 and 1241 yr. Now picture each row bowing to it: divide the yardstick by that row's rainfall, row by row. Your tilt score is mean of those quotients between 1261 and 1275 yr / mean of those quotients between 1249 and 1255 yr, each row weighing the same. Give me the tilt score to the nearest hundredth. 1.12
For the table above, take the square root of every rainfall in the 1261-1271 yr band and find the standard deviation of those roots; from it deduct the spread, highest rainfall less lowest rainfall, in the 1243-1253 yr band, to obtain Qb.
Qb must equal -3.2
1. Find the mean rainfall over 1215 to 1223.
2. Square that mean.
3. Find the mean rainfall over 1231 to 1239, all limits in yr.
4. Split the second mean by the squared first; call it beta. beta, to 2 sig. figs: 0.039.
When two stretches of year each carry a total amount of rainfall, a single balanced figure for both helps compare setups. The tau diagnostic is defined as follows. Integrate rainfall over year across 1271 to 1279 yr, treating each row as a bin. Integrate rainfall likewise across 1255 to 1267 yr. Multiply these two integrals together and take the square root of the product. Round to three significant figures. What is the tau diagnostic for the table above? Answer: 369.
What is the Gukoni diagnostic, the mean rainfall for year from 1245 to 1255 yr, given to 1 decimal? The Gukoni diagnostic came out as 41.8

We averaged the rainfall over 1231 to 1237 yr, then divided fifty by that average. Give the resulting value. 1.41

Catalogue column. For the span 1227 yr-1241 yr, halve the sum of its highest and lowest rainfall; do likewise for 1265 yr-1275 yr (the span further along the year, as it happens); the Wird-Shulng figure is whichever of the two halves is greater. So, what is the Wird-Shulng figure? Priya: 37.3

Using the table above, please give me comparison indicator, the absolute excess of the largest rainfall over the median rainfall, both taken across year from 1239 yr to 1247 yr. 1.6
